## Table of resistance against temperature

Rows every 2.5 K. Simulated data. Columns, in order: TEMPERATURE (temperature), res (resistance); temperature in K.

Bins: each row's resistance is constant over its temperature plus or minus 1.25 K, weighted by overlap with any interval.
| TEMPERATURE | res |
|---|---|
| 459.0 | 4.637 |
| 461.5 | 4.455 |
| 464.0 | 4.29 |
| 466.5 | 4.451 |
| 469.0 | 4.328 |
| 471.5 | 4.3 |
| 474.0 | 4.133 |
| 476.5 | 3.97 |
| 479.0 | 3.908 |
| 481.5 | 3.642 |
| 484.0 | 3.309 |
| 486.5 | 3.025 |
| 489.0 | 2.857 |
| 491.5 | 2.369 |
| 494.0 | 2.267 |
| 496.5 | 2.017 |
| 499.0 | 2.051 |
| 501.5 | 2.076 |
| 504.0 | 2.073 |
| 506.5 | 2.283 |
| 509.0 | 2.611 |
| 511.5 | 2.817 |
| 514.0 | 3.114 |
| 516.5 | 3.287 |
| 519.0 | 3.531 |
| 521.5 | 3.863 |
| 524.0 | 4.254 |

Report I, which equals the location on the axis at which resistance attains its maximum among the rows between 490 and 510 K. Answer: 509.0 K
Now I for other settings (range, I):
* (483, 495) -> 484.0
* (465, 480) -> 466.5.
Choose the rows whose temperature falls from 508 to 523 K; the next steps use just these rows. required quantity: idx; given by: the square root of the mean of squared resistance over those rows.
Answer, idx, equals 3.2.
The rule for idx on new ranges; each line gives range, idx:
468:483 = 4.1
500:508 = 2.1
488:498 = 2.4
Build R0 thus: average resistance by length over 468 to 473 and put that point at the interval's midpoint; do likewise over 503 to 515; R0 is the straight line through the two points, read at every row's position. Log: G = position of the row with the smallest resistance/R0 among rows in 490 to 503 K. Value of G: 496.5 K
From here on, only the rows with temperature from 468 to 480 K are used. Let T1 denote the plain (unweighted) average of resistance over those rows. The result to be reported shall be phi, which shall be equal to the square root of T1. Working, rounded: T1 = 4.1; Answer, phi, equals 2.0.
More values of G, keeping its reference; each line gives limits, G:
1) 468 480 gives 476.5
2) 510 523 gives 511.5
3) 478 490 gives 489.0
